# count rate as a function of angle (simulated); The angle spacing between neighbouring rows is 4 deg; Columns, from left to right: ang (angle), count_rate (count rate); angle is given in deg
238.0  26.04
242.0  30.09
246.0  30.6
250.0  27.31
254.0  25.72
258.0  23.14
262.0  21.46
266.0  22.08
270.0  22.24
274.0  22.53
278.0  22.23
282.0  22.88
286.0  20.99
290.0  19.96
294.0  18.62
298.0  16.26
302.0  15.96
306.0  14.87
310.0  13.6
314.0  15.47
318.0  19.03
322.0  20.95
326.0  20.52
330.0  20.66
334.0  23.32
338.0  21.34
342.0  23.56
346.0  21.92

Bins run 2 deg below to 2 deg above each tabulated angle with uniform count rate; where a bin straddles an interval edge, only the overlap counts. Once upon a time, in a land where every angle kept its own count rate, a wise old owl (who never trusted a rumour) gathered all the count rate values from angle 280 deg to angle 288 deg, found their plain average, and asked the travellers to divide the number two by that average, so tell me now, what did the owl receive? 0.091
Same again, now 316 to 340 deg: 0.095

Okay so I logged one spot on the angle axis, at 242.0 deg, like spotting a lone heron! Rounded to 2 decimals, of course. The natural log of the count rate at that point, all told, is 3.40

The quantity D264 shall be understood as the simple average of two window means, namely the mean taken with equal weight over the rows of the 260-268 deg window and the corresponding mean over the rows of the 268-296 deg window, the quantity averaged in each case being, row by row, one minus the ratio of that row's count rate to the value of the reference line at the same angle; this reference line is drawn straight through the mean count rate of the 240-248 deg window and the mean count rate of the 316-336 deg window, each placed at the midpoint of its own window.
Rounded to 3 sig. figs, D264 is 0.201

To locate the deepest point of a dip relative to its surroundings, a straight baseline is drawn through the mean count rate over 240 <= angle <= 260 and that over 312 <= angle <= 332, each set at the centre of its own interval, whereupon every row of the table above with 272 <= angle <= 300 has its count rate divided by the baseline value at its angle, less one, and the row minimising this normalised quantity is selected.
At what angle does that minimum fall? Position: 298.0 deg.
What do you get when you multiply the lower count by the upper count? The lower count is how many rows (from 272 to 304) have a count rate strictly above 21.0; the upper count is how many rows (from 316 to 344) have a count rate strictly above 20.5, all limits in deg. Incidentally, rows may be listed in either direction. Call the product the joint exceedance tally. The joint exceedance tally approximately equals 18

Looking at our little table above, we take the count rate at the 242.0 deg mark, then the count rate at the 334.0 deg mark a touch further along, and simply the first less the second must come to 7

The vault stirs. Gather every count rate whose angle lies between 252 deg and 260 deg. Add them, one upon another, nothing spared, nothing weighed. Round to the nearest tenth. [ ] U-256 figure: 48.9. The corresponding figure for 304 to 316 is 43.9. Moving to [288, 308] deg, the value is 85.7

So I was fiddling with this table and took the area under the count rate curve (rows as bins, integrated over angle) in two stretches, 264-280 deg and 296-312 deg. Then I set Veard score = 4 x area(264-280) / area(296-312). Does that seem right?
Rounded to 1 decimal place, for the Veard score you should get 5.9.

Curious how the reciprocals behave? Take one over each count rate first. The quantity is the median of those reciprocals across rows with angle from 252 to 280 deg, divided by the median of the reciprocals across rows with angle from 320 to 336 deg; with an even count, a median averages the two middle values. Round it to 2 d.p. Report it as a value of 0.94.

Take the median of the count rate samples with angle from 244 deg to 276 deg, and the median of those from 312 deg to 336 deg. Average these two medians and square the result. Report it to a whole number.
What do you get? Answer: 471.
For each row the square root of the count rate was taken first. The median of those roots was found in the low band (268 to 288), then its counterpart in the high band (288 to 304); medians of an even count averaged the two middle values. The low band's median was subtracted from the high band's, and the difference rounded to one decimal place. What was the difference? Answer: -0.5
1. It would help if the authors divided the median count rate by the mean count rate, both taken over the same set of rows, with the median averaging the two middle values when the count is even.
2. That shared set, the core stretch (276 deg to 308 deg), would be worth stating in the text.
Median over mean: 1.02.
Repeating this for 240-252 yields 1.03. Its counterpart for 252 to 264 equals 0.99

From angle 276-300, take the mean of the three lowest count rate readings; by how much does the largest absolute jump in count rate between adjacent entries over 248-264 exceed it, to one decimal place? -15.7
